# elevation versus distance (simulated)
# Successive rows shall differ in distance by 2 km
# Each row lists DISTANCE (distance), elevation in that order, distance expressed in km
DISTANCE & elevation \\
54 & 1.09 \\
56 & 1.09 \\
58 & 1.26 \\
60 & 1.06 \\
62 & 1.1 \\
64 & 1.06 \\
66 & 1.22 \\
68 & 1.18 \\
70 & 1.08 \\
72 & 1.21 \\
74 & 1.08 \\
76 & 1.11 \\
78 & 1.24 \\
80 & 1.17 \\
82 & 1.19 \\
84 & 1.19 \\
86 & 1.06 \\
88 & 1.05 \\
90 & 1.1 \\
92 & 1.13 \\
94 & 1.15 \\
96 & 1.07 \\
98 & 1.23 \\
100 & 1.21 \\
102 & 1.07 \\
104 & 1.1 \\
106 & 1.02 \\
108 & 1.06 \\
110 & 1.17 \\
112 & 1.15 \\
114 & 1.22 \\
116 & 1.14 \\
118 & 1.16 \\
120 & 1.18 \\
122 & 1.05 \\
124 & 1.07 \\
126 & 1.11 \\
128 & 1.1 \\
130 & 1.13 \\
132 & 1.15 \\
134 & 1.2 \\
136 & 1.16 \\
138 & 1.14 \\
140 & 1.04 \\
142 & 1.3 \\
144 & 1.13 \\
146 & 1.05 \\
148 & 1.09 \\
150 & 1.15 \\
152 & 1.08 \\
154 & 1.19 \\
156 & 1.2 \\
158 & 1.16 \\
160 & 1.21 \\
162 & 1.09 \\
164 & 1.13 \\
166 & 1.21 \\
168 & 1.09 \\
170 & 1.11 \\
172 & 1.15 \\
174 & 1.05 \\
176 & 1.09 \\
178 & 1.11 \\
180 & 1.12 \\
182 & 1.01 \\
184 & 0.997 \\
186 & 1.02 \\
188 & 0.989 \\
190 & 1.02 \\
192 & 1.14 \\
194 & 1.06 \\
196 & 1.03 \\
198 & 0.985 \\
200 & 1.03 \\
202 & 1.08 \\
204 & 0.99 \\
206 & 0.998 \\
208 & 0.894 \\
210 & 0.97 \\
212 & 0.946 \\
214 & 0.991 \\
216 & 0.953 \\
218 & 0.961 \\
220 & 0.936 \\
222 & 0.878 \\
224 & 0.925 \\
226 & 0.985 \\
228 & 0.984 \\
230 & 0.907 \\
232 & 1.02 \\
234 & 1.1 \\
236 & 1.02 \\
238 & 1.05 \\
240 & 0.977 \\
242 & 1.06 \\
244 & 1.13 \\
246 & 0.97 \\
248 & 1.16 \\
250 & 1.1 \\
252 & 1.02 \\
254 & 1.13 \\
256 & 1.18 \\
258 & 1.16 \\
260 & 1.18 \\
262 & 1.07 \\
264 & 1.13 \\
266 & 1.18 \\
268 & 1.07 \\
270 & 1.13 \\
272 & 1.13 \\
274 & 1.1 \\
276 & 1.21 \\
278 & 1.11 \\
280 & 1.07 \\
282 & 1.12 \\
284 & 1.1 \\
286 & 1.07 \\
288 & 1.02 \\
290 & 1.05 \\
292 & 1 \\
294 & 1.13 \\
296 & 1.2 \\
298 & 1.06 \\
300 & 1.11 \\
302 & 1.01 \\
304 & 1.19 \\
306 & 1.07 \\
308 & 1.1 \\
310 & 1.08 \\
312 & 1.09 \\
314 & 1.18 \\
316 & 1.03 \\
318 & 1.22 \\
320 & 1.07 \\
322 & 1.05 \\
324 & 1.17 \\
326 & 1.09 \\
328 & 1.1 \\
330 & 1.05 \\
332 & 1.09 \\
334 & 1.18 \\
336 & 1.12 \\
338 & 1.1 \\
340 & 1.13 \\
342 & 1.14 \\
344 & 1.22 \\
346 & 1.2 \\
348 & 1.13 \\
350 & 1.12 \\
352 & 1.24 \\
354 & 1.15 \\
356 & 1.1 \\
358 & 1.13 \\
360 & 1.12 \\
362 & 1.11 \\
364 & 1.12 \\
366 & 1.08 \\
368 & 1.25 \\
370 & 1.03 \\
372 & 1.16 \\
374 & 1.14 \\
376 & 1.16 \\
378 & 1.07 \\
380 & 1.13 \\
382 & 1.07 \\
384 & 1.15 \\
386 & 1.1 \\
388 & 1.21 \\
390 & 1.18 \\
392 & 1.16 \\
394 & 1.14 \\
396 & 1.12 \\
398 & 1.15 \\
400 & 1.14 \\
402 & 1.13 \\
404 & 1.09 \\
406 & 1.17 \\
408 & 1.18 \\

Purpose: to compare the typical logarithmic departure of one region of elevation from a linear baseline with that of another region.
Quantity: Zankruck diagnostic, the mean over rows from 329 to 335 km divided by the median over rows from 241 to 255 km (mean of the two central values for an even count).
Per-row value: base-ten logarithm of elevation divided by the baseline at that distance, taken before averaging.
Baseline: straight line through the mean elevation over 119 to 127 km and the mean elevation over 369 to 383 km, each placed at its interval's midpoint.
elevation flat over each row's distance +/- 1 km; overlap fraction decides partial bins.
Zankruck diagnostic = 0.4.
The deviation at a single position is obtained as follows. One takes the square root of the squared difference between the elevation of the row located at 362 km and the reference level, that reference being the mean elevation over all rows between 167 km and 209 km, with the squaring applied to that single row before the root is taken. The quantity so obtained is 0.06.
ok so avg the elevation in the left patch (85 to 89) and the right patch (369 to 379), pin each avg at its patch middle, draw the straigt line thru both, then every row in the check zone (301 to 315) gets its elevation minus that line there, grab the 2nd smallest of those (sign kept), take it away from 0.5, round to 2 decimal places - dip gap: 0.53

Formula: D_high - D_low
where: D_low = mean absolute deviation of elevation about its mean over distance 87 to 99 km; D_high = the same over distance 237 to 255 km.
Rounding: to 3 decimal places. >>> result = 0.008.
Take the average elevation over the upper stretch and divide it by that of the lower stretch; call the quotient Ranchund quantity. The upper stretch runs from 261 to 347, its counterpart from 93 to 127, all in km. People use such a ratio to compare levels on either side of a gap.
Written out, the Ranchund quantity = 0.99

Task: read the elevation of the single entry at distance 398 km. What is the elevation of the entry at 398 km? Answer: 1.15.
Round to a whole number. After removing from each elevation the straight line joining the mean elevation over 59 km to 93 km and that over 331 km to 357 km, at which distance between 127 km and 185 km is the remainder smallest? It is 184 km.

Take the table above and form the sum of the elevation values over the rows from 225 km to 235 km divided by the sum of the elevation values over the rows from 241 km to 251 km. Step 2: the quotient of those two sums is 0.92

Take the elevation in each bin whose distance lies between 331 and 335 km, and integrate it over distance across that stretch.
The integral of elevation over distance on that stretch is 4.54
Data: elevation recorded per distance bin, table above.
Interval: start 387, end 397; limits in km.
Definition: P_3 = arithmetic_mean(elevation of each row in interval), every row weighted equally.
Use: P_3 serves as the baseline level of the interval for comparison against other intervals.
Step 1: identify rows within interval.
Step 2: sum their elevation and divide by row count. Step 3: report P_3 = 1.16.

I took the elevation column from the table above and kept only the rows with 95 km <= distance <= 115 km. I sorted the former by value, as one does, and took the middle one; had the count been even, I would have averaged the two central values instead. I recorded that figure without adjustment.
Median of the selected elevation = 1.125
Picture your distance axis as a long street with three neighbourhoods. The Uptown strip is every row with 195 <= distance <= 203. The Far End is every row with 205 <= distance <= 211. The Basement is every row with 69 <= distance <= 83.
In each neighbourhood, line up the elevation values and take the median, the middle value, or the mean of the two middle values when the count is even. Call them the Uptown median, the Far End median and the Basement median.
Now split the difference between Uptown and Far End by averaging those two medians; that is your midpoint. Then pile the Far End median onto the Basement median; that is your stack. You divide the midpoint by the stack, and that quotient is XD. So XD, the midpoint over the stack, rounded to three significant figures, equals 0.467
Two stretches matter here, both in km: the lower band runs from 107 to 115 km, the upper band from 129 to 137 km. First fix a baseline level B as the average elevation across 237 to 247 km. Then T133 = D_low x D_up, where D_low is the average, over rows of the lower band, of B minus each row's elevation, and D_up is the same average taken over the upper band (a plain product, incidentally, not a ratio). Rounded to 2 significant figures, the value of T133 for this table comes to 0.014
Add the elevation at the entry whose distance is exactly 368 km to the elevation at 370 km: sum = 2.28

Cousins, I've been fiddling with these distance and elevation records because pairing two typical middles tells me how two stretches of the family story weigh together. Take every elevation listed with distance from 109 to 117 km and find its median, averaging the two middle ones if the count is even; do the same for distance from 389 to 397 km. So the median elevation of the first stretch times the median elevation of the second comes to 1.33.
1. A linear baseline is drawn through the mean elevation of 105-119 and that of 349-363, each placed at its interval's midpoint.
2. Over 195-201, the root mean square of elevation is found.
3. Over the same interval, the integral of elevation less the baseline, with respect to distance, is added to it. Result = 0.3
